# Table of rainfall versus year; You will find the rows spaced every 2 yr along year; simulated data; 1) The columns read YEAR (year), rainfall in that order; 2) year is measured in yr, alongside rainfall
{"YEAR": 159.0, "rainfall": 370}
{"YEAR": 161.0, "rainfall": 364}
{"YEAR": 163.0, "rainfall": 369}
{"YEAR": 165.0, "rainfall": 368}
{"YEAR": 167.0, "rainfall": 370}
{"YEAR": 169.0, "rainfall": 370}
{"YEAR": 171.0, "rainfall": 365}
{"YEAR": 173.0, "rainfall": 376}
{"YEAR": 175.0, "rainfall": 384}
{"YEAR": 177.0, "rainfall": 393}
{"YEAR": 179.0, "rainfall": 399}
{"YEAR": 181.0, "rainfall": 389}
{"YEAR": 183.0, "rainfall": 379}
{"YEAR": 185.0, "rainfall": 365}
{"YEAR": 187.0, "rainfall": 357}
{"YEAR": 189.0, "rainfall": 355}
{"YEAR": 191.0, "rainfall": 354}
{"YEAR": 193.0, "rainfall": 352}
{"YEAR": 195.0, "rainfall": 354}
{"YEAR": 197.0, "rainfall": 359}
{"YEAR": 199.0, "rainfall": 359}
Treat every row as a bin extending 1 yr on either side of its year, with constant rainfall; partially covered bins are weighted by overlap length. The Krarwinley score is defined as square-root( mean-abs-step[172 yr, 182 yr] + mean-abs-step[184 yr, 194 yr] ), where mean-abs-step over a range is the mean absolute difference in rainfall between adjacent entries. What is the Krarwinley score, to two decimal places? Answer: 3.39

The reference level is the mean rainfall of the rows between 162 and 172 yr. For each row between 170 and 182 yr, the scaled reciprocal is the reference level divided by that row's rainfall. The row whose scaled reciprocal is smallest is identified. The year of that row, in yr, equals 179.0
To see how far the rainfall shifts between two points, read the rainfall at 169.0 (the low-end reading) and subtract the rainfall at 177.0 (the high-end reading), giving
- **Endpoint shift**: -23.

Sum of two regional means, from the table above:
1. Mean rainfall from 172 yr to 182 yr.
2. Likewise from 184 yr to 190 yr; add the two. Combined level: 747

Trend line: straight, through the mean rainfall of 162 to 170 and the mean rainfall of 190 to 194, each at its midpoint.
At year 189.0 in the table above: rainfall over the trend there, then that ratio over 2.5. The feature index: 0.400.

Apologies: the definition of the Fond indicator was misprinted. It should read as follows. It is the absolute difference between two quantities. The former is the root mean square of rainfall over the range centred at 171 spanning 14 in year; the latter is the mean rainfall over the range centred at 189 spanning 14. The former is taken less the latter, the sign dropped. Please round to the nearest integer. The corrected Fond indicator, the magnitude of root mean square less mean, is 16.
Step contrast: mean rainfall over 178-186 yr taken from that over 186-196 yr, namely -29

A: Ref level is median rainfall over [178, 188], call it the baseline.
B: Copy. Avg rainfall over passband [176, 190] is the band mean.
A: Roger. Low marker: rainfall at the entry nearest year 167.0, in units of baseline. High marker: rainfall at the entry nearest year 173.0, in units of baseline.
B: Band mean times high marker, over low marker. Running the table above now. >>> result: 383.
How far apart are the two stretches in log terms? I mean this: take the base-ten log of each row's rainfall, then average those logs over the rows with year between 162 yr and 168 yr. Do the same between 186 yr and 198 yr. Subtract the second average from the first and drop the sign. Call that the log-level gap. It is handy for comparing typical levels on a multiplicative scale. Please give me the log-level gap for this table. 0.0166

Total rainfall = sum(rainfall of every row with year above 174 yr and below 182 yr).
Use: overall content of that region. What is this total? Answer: 1565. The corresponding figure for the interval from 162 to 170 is 1477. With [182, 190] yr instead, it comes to 1456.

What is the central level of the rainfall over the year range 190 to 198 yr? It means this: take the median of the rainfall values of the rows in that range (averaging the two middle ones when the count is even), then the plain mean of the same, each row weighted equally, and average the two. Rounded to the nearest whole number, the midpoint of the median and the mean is 354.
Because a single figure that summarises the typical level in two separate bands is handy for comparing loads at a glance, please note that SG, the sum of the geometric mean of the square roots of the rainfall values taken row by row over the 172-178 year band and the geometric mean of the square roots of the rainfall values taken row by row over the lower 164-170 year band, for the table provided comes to 38.8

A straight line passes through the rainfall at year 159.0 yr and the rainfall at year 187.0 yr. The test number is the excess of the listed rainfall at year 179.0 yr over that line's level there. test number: 38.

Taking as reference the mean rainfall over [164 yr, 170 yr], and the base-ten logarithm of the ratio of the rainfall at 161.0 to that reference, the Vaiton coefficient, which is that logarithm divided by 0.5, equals -0.01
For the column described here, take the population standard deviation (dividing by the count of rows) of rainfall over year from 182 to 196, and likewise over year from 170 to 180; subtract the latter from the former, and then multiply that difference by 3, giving -10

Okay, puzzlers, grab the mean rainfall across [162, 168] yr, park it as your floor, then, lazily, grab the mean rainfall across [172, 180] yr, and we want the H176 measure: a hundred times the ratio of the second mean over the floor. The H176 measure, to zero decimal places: 105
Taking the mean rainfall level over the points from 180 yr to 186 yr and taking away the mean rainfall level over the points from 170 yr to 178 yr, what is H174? -1.8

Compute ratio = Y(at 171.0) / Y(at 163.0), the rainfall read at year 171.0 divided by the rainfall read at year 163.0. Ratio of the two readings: 0.99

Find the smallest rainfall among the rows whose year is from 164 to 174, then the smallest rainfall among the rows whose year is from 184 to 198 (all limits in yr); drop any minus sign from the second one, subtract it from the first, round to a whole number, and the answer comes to 13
